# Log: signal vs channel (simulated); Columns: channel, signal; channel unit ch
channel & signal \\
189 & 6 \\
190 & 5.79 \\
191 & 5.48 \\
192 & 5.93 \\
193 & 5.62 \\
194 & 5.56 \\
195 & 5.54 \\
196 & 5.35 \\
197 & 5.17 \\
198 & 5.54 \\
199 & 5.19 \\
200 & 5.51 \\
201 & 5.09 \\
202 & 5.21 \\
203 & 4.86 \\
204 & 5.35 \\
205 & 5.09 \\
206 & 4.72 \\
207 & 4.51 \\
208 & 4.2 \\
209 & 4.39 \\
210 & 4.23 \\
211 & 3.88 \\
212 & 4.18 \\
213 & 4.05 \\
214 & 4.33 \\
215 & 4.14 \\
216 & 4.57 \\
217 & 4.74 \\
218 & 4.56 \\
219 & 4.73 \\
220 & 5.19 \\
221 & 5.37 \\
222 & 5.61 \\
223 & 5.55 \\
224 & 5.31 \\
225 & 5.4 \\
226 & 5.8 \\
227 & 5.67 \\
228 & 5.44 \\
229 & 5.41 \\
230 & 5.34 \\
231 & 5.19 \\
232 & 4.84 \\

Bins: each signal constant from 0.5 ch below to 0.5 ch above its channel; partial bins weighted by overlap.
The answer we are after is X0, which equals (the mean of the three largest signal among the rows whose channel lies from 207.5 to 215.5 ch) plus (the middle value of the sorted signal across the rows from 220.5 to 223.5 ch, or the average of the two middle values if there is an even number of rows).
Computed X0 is 9.9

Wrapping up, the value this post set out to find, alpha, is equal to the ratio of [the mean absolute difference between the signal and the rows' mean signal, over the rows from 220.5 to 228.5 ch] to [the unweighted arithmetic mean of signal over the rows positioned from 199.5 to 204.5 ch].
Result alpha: 0.0267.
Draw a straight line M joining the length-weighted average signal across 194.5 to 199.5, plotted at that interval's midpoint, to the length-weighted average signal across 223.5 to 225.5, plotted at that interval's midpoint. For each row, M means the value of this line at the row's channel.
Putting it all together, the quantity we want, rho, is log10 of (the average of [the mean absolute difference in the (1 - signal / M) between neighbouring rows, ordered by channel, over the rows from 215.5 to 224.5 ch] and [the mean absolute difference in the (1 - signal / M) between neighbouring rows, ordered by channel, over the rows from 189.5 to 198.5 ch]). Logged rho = -1.38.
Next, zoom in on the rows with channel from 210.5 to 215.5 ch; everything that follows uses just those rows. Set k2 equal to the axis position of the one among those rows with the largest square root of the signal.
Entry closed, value 214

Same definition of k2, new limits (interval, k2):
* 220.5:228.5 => 226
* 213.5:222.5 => 222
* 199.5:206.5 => 200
